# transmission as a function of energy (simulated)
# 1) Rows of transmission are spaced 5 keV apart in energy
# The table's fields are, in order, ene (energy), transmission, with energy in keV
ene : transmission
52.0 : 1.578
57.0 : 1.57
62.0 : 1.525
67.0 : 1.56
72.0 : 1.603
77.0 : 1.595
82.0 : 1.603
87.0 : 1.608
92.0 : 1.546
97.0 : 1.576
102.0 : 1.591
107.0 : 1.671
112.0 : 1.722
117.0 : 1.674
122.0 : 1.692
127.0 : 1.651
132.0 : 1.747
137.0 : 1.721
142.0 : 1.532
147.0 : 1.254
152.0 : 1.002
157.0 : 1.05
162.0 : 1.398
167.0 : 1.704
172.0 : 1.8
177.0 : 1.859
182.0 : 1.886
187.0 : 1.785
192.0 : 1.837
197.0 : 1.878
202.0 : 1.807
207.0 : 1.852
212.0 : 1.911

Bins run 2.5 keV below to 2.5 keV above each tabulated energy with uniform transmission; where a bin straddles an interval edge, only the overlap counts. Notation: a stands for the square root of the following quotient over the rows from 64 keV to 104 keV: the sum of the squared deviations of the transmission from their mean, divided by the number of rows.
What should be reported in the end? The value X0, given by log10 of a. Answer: -1.7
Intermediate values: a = 0.02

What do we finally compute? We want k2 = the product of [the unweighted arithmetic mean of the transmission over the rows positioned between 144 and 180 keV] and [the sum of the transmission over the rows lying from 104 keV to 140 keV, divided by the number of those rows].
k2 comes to 2.44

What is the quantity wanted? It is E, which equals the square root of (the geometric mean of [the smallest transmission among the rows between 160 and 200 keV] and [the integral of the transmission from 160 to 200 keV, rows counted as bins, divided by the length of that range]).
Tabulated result 1.25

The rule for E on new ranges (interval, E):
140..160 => 1.05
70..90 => 1.26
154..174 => 1.11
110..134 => 1.29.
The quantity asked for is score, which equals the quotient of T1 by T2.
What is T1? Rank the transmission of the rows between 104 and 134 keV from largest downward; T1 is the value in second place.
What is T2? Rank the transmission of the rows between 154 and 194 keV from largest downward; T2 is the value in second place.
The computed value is 0.93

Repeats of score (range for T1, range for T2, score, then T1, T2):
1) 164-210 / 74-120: 1.12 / 1.878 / 1.674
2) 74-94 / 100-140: 0.93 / 1.603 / 1.722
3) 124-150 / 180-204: 0.92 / 1.721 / 1.878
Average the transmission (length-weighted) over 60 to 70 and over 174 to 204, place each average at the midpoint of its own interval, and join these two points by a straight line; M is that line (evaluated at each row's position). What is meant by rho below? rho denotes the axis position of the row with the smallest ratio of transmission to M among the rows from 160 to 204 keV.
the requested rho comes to 162.0 keV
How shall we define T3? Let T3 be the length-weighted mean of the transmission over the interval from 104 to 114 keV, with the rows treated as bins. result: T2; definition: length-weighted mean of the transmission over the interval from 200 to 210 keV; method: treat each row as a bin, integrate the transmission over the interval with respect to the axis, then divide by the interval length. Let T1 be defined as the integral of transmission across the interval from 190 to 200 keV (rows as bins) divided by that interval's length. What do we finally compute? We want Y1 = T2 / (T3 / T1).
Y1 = 2.01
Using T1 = 1.9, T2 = 1.83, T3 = 1.69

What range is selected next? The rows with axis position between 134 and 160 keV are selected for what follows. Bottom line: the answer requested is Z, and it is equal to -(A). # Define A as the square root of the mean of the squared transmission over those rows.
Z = -1.34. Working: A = 1.34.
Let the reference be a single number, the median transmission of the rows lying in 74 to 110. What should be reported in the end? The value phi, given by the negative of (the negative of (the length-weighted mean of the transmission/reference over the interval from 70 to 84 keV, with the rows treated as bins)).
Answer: 1.00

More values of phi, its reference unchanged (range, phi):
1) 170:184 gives 1.16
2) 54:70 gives 0.97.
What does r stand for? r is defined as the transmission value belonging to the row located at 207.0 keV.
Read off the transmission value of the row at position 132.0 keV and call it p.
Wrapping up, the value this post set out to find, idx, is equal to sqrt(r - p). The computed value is 0.32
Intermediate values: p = 1.747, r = 1.852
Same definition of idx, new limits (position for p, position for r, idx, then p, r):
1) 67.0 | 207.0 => 0.54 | 1.56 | 1.852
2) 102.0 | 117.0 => 0.29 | 1.591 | 1.674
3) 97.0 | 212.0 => 0.58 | 1.576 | 1.911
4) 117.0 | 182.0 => 0.46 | 1.674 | 1.886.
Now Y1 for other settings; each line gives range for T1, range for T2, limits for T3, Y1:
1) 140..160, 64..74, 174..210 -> 1.03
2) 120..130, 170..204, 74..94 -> 1.93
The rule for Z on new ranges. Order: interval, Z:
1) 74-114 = -1.61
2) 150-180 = -1.51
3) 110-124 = -1.70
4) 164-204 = -1.82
